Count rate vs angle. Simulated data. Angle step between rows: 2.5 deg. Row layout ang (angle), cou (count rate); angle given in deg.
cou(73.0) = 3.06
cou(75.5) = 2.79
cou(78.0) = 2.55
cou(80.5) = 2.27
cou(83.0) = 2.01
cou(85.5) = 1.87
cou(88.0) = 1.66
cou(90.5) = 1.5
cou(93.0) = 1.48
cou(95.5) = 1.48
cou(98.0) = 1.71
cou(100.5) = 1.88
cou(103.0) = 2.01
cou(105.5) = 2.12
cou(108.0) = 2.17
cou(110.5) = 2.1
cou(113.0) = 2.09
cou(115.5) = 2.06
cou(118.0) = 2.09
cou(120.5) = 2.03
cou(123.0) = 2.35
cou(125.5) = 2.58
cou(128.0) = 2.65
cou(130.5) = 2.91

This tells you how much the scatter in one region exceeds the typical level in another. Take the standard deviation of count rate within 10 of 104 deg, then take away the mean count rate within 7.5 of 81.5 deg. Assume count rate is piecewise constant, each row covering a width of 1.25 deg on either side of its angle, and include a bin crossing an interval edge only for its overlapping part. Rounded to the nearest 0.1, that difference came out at -2.0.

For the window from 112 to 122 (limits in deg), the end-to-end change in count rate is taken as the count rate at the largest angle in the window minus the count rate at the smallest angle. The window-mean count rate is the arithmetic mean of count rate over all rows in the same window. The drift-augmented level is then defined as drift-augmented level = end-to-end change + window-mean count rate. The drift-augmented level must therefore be 2.0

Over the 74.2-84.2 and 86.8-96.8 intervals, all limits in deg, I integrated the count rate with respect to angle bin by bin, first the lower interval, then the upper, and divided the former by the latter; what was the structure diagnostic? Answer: 1.6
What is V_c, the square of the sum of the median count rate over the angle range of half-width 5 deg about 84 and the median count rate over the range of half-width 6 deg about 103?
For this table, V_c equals 15.6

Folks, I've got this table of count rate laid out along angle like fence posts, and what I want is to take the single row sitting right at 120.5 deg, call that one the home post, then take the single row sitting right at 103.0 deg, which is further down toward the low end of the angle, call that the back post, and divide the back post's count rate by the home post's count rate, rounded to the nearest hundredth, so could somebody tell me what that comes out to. 0.99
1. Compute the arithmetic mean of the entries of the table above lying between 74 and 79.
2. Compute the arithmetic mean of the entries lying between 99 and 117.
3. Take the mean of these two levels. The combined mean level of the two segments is 2.4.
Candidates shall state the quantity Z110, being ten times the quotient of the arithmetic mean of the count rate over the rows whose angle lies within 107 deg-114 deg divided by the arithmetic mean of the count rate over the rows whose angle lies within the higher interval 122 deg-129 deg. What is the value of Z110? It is 8.4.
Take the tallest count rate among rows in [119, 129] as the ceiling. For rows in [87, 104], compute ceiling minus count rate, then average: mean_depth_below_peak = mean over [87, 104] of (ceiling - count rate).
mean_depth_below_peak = 1.0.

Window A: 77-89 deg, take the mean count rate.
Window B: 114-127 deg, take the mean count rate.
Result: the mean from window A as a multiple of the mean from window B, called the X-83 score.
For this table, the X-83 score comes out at 0.93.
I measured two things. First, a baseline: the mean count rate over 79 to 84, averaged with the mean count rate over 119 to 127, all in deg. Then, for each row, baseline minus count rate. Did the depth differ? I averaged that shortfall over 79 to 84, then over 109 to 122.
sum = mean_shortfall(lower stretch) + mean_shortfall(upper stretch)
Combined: 0.2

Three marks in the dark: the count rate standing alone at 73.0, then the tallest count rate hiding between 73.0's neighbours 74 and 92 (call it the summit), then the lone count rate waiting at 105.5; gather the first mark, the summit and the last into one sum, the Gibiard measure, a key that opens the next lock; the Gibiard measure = 7.97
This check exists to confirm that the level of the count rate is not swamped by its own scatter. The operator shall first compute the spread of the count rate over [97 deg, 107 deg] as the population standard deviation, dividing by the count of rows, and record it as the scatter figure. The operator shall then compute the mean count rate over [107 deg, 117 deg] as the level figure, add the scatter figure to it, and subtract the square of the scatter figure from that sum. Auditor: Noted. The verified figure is 2.23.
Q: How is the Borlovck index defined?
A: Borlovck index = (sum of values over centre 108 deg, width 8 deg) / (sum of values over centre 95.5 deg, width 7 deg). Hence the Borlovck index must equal 1.4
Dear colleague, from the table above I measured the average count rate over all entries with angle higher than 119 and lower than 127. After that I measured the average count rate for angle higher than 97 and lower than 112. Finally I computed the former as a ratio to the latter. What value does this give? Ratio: 1.16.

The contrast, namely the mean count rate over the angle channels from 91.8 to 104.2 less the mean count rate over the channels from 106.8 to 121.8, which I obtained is -0.4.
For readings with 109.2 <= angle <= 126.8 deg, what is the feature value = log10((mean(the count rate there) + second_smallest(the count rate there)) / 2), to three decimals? 0.327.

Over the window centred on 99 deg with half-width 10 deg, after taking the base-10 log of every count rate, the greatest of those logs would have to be 0.34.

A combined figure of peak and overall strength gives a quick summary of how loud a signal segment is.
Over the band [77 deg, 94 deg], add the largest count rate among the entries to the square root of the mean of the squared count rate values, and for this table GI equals 4.5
